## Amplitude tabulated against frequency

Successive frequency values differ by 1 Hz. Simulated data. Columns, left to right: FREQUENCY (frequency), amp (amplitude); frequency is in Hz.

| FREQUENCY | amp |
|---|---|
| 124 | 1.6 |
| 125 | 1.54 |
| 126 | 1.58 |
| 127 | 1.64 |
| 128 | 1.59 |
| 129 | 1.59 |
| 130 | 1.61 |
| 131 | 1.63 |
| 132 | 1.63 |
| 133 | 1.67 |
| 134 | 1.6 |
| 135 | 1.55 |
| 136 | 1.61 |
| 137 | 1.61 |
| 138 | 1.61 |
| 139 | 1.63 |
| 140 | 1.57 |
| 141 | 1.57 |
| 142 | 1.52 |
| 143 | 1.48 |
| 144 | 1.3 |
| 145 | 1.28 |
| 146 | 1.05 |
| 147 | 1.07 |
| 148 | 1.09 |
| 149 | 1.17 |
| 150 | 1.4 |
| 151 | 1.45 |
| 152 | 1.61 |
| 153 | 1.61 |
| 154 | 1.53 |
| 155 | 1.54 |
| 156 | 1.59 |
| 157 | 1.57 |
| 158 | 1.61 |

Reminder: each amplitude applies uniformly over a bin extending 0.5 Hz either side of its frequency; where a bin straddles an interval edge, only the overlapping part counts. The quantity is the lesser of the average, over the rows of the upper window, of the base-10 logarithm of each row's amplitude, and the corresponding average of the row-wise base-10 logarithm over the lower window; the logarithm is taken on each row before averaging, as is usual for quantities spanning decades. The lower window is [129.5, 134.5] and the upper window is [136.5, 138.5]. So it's 0.21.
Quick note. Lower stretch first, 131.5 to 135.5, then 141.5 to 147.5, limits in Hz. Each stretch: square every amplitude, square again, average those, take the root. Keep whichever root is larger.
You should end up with 2.61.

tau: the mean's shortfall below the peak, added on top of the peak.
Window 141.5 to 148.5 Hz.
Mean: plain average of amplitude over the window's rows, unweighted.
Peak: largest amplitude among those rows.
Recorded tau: 1.78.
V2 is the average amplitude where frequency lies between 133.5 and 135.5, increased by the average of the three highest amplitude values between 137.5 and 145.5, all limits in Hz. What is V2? 3.18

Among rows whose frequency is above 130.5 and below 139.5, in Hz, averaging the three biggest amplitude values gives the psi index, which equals 1.64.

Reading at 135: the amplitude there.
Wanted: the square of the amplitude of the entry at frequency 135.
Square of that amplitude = 2.40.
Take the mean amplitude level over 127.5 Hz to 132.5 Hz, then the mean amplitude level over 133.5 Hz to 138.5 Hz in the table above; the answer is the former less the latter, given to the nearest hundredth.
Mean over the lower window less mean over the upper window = 0.01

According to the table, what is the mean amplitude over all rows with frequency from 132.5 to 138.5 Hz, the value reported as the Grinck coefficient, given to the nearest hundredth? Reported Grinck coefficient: 1.61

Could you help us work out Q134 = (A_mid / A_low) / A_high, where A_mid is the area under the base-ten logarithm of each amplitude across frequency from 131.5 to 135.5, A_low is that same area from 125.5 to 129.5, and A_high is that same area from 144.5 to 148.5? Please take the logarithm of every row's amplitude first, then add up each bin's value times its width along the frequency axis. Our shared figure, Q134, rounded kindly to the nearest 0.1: 5.2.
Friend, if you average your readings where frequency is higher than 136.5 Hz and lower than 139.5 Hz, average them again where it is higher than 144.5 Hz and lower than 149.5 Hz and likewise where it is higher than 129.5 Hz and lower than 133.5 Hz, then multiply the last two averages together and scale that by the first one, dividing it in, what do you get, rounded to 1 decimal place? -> 1.1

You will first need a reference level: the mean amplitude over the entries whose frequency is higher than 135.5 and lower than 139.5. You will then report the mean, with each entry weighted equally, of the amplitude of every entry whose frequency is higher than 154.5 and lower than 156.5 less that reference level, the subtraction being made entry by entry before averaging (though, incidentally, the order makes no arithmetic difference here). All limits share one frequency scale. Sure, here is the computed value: -0.050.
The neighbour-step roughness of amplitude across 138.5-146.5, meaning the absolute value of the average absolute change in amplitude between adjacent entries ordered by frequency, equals 0.083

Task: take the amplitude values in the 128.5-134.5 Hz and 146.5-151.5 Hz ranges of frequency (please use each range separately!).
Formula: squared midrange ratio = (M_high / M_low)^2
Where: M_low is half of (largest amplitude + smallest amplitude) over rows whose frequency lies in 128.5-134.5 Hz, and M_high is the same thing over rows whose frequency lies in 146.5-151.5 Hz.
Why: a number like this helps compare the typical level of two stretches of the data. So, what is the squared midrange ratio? 0.60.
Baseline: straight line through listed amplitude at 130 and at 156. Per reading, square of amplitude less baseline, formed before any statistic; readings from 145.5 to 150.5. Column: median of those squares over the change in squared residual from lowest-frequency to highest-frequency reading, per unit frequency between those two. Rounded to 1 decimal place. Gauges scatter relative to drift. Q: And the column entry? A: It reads -3.9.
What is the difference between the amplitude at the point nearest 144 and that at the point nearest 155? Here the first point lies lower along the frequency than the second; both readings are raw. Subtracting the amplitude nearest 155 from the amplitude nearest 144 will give -0.24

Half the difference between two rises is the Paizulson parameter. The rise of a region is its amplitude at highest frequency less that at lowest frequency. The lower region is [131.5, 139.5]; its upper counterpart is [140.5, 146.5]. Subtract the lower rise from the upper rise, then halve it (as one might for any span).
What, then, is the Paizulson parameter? -0.26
